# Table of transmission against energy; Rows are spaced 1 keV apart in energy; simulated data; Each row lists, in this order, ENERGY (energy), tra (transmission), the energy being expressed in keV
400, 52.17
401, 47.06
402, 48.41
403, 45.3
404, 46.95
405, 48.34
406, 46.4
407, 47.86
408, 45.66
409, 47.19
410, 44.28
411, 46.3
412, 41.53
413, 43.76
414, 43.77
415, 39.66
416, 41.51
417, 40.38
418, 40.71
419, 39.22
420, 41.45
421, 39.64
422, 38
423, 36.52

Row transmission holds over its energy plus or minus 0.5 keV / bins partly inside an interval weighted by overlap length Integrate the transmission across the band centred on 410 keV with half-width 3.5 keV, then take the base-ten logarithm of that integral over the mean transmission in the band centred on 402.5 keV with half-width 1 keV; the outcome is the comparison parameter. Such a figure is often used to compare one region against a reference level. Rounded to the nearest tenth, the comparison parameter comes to 0.8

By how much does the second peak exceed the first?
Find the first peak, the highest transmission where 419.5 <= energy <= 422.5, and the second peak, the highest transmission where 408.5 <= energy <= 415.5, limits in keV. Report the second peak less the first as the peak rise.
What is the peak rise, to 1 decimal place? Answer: 5.7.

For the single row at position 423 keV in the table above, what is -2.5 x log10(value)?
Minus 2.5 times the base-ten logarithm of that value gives -3.91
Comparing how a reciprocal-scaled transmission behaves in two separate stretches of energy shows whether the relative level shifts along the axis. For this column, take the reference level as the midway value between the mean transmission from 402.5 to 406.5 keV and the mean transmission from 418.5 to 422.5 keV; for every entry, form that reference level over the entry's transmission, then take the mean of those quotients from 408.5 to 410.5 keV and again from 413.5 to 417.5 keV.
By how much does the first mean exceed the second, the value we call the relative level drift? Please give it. -0.101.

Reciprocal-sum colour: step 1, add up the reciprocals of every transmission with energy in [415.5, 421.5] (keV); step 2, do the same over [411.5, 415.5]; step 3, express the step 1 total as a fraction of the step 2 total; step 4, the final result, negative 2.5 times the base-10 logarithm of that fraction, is -0.5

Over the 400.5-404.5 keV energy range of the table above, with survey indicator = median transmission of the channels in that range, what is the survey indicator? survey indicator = 47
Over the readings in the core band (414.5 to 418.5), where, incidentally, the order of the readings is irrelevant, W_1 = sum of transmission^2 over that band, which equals 6584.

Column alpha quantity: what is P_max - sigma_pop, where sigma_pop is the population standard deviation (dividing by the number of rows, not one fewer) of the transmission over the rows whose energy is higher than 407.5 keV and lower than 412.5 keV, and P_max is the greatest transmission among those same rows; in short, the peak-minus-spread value 45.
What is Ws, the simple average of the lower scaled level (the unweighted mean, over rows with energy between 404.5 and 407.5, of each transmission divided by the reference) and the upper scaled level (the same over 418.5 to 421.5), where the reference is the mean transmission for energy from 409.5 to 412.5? 0.995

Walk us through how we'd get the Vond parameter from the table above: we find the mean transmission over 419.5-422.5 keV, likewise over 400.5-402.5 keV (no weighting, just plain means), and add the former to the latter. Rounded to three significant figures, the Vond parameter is 87.4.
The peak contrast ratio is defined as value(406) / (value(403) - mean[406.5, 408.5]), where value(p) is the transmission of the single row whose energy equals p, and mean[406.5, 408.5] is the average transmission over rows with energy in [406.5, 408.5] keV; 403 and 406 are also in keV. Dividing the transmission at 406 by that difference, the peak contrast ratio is -32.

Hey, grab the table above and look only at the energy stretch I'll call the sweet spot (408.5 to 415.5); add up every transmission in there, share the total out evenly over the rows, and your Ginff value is 43.8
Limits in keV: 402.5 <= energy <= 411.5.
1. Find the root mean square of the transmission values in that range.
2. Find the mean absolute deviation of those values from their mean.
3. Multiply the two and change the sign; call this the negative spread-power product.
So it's -46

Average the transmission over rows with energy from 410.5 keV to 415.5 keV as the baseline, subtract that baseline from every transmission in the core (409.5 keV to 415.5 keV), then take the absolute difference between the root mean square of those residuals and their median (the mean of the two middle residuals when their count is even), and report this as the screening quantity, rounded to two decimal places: 1.36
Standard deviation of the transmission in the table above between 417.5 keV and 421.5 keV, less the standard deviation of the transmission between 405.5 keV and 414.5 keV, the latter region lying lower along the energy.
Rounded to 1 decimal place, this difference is -1.0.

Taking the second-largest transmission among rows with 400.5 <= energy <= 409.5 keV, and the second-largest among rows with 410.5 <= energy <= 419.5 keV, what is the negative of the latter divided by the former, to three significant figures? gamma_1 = -0.905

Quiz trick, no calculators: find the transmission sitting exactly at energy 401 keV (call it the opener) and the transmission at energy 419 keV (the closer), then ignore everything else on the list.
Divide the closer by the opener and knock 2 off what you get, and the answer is -1.17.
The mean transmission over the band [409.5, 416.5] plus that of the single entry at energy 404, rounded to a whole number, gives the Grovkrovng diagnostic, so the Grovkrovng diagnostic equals 90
